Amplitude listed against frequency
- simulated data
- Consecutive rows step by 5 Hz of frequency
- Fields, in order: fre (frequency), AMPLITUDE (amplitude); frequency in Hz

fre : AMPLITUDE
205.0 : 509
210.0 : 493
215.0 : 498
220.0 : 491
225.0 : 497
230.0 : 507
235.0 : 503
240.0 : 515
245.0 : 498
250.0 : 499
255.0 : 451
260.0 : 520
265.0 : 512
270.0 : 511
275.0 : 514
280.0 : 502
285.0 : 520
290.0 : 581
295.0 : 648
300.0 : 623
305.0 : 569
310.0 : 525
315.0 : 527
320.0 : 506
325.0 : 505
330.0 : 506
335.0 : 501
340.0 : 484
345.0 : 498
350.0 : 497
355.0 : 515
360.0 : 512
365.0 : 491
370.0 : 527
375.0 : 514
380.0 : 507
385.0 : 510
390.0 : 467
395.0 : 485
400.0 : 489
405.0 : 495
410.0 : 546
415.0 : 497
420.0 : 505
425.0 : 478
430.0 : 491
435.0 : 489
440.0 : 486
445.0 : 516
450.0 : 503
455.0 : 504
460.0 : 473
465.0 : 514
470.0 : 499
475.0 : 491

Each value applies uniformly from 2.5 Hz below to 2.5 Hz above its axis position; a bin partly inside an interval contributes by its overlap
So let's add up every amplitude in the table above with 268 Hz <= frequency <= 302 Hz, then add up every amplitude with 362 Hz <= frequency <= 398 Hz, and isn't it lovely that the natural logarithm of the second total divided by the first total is -0.108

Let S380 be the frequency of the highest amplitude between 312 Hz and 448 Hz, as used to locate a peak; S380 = 410.0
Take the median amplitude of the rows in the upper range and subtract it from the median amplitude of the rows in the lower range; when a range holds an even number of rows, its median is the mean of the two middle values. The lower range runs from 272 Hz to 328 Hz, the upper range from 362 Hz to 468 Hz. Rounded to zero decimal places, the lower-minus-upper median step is 28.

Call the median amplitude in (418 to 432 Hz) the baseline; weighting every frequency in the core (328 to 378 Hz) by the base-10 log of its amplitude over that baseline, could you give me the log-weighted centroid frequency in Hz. 358.9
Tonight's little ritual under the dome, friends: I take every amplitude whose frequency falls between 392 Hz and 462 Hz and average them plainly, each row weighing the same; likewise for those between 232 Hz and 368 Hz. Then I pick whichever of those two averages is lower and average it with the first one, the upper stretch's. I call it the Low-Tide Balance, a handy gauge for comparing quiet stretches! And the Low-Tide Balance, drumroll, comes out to 497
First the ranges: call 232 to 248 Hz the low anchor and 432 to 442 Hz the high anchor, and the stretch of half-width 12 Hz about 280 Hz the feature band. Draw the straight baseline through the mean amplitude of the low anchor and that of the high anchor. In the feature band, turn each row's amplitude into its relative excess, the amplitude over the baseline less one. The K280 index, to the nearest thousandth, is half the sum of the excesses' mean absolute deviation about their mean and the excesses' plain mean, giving 0.046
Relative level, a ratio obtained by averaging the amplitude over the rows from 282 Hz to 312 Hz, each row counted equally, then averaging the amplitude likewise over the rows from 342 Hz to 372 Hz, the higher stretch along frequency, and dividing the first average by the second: 1.14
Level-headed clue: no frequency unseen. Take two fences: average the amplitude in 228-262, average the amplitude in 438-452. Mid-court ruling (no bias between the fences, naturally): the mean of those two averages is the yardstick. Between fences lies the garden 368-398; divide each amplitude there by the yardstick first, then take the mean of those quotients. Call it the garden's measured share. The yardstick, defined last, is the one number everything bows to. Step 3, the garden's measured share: 1.00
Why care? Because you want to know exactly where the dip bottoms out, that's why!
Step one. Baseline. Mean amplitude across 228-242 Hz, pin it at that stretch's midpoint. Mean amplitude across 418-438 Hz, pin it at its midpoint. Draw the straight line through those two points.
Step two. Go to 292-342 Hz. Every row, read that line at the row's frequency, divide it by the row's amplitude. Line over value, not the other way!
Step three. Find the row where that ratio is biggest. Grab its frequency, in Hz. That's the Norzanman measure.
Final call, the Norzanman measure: 340.0 Hz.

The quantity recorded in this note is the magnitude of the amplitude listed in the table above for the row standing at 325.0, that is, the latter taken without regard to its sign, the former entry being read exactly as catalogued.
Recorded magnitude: 505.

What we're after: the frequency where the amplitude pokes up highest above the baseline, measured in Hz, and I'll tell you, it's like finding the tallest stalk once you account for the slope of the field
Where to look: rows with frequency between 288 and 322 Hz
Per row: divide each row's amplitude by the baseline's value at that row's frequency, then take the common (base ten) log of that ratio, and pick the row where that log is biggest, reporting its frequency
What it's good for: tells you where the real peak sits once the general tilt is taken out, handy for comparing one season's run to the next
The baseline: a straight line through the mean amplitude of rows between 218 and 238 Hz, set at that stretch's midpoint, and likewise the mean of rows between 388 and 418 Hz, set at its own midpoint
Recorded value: 295.0 Hz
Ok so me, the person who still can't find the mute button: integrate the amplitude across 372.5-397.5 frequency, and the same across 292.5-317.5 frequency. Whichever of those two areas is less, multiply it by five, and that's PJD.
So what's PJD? 62075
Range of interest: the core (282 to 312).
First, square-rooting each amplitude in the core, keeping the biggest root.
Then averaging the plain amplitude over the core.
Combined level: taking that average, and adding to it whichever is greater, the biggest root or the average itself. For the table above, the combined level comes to 1155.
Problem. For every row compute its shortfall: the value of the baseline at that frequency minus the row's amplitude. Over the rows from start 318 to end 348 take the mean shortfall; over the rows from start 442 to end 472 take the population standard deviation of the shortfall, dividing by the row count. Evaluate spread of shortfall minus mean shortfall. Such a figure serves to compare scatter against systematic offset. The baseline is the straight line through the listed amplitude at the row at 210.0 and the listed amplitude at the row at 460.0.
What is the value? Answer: 31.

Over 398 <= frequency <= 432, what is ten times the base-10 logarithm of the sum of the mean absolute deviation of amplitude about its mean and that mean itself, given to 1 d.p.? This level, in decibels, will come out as 27.1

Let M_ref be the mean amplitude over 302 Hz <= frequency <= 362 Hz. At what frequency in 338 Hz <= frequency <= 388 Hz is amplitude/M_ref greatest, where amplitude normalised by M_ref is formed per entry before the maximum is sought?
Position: 370.0 Hz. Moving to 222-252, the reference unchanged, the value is 240.0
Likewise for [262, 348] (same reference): 295.0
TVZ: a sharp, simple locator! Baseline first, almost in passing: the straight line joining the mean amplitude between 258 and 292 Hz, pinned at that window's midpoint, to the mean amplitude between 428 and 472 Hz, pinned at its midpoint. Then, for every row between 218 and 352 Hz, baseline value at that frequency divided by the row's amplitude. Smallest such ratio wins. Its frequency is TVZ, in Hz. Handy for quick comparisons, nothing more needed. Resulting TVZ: 295.0 Hz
